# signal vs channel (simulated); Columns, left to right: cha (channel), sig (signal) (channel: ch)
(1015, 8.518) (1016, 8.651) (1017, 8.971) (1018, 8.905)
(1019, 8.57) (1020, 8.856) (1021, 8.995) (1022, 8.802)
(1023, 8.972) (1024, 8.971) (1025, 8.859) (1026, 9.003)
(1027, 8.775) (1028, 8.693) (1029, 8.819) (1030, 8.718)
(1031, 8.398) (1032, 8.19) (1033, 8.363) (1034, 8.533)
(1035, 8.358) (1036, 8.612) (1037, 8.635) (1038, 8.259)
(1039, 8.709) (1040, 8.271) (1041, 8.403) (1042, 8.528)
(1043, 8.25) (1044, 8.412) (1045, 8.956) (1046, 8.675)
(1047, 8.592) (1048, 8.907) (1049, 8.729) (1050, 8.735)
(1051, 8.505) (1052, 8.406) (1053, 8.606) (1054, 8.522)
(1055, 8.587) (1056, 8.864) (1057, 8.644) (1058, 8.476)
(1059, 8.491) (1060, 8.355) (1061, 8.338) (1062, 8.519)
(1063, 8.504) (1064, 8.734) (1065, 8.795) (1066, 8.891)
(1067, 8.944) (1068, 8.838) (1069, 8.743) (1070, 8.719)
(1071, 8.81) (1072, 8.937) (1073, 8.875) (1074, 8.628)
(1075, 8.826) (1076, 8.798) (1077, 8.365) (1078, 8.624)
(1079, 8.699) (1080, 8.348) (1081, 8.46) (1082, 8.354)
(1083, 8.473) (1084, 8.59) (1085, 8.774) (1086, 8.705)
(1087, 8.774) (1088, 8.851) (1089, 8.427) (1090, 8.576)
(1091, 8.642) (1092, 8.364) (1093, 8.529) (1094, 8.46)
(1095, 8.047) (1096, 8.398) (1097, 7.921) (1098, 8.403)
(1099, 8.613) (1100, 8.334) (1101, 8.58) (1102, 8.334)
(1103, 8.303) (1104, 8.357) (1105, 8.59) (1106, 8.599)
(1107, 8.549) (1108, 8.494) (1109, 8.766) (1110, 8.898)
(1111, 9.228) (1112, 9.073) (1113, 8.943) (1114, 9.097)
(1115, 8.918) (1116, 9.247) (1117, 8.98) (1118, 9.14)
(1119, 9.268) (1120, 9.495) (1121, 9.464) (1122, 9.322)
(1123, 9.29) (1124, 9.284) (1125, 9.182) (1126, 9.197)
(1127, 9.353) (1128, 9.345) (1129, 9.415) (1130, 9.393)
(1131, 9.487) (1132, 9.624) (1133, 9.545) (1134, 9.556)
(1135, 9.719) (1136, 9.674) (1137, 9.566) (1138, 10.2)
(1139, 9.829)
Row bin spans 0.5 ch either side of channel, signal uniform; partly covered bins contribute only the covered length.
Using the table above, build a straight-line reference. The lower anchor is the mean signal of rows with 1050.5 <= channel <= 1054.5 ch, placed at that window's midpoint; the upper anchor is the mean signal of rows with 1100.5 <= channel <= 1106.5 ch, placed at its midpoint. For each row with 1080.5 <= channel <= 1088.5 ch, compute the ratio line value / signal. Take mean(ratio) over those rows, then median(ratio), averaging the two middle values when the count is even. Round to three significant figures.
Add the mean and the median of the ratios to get 1.96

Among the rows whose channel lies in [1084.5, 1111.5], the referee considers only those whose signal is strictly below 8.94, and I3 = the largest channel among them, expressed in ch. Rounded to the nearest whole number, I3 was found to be 1110 ch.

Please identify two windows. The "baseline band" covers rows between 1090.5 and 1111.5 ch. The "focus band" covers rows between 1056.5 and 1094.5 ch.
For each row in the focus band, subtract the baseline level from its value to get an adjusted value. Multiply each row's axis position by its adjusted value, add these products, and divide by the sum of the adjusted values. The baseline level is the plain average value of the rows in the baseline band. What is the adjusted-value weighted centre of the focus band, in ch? 1073.8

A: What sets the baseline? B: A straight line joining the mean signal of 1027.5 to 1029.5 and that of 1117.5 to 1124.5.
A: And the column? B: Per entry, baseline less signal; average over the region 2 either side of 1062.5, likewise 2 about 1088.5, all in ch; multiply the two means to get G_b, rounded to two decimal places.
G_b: 0.21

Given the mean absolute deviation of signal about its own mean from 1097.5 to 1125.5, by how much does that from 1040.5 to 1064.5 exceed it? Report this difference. -0.190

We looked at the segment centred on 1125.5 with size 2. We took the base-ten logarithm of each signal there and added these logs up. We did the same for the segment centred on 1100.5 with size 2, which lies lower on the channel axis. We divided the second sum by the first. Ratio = 0.96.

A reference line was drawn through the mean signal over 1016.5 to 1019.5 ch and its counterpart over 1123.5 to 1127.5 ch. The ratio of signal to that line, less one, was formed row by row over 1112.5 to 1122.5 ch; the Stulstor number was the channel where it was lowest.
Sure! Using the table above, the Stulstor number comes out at 1115 ch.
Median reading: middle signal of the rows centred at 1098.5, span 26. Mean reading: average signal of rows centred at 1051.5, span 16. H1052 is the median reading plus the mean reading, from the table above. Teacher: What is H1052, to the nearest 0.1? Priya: 17.2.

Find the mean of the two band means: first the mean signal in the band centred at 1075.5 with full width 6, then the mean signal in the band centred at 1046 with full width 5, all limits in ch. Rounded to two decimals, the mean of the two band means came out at 8.70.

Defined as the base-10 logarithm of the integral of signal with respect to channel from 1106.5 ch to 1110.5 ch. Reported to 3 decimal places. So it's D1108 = 1.540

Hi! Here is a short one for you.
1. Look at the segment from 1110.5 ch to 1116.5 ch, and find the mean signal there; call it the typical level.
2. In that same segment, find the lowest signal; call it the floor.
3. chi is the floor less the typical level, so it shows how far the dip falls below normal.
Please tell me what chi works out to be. -0.17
